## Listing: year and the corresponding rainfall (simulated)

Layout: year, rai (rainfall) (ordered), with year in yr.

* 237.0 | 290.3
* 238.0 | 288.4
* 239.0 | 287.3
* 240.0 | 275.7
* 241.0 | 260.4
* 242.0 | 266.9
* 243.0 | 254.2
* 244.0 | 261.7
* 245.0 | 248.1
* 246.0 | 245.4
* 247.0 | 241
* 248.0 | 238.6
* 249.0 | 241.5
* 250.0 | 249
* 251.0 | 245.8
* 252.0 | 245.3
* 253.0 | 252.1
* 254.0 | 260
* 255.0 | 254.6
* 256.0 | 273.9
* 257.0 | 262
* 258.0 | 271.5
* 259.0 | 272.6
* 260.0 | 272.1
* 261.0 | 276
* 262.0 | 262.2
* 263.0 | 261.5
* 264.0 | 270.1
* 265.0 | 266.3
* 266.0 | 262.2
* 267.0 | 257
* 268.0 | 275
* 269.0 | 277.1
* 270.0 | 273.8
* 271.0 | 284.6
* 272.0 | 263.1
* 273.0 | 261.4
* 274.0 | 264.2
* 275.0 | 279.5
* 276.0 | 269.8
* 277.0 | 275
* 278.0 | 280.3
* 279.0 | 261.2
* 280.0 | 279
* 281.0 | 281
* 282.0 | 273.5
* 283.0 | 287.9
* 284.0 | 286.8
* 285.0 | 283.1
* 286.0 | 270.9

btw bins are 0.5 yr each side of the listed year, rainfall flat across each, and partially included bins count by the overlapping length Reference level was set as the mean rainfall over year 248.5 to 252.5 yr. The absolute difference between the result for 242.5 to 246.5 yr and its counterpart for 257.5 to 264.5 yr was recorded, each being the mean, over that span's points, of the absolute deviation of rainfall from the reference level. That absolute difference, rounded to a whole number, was 17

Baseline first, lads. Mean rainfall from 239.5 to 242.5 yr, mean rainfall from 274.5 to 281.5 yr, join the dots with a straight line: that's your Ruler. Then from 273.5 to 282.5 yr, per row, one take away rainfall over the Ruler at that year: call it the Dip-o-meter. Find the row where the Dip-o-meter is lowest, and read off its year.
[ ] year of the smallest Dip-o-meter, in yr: 281.0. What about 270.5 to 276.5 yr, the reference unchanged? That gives 271.0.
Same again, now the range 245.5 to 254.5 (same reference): 254.0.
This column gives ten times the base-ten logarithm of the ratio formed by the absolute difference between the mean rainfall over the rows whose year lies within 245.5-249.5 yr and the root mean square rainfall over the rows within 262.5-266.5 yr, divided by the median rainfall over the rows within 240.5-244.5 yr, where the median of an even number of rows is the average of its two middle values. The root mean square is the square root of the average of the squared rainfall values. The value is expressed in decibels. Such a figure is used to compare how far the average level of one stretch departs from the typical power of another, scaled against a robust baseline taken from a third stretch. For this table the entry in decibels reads -10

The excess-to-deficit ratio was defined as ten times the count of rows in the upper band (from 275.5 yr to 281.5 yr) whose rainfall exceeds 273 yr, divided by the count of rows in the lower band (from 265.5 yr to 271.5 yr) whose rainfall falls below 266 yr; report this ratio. 20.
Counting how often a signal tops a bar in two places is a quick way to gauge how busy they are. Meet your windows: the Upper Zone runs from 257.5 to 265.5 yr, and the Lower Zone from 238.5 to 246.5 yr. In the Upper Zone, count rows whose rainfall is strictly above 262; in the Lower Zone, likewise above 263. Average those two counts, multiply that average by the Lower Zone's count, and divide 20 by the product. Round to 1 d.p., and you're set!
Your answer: 1.3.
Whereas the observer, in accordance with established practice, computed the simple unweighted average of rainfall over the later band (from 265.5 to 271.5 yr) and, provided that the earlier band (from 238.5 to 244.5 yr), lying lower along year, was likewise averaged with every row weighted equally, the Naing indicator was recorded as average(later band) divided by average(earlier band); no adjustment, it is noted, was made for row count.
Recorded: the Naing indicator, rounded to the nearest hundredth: 1.01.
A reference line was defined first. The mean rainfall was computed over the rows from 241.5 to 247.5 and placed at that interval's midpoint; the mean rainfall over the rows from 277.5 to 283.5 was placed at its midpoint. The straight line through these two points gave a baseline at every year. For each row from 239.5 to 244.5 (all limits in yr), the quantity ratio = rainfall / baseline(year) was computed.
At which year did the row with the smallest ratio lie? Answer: 243.0 yr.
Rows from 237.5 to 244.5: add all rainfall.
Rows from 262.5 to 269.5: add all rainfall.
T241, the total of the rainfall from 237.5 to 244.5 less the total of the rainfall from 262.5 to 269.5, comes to 25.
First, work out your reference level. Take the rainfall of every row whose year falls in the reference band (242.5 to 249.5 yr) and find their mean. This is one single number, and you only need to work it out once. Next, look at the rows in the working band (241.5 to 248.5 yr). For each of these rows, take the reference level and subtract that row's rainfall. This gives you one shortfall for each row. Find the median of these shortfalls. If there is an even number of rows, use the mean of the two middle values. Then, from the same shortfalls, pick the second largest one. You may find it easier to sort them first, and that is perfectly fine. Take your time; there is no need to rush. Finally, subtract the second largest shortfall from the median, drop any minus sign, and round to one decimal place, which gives 7.1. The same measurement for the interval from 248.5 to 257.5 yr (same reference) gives 6.8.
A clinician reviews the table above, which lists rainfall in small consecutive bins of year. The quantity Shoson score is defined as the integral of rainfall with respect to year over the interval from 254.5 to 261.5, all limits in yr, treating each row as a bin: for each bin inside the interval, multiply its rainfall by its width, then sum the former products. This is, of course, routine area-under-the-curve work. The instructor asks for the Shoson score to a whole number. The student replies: 1883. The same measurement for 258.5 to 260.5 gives 545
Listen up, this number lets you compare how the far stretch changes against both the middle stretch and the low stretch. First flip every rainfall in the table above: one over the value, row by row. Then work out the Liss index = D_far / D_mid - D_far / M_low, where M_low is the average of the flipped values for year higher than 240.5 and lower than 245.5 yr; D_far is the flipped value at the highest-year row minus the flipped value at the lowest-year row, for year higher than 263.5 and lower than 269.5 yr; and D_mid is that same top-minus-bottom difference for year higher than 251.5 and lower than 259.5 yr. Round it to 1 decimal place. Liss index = 0.3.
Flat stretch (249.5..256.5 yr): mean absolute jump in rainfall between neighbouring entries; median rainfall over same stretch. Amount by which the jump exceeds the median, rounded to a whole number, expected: -245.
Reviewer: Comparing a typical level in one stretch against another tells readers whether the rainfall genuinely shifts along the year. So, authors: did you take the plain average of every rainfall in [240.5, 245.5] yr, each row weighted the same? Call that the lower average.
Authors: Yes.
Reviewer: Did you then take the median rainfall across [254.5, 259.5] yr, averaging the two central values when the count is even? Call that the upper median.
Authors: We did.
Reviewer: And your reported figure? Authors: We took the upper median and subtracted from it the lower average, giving 13.2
